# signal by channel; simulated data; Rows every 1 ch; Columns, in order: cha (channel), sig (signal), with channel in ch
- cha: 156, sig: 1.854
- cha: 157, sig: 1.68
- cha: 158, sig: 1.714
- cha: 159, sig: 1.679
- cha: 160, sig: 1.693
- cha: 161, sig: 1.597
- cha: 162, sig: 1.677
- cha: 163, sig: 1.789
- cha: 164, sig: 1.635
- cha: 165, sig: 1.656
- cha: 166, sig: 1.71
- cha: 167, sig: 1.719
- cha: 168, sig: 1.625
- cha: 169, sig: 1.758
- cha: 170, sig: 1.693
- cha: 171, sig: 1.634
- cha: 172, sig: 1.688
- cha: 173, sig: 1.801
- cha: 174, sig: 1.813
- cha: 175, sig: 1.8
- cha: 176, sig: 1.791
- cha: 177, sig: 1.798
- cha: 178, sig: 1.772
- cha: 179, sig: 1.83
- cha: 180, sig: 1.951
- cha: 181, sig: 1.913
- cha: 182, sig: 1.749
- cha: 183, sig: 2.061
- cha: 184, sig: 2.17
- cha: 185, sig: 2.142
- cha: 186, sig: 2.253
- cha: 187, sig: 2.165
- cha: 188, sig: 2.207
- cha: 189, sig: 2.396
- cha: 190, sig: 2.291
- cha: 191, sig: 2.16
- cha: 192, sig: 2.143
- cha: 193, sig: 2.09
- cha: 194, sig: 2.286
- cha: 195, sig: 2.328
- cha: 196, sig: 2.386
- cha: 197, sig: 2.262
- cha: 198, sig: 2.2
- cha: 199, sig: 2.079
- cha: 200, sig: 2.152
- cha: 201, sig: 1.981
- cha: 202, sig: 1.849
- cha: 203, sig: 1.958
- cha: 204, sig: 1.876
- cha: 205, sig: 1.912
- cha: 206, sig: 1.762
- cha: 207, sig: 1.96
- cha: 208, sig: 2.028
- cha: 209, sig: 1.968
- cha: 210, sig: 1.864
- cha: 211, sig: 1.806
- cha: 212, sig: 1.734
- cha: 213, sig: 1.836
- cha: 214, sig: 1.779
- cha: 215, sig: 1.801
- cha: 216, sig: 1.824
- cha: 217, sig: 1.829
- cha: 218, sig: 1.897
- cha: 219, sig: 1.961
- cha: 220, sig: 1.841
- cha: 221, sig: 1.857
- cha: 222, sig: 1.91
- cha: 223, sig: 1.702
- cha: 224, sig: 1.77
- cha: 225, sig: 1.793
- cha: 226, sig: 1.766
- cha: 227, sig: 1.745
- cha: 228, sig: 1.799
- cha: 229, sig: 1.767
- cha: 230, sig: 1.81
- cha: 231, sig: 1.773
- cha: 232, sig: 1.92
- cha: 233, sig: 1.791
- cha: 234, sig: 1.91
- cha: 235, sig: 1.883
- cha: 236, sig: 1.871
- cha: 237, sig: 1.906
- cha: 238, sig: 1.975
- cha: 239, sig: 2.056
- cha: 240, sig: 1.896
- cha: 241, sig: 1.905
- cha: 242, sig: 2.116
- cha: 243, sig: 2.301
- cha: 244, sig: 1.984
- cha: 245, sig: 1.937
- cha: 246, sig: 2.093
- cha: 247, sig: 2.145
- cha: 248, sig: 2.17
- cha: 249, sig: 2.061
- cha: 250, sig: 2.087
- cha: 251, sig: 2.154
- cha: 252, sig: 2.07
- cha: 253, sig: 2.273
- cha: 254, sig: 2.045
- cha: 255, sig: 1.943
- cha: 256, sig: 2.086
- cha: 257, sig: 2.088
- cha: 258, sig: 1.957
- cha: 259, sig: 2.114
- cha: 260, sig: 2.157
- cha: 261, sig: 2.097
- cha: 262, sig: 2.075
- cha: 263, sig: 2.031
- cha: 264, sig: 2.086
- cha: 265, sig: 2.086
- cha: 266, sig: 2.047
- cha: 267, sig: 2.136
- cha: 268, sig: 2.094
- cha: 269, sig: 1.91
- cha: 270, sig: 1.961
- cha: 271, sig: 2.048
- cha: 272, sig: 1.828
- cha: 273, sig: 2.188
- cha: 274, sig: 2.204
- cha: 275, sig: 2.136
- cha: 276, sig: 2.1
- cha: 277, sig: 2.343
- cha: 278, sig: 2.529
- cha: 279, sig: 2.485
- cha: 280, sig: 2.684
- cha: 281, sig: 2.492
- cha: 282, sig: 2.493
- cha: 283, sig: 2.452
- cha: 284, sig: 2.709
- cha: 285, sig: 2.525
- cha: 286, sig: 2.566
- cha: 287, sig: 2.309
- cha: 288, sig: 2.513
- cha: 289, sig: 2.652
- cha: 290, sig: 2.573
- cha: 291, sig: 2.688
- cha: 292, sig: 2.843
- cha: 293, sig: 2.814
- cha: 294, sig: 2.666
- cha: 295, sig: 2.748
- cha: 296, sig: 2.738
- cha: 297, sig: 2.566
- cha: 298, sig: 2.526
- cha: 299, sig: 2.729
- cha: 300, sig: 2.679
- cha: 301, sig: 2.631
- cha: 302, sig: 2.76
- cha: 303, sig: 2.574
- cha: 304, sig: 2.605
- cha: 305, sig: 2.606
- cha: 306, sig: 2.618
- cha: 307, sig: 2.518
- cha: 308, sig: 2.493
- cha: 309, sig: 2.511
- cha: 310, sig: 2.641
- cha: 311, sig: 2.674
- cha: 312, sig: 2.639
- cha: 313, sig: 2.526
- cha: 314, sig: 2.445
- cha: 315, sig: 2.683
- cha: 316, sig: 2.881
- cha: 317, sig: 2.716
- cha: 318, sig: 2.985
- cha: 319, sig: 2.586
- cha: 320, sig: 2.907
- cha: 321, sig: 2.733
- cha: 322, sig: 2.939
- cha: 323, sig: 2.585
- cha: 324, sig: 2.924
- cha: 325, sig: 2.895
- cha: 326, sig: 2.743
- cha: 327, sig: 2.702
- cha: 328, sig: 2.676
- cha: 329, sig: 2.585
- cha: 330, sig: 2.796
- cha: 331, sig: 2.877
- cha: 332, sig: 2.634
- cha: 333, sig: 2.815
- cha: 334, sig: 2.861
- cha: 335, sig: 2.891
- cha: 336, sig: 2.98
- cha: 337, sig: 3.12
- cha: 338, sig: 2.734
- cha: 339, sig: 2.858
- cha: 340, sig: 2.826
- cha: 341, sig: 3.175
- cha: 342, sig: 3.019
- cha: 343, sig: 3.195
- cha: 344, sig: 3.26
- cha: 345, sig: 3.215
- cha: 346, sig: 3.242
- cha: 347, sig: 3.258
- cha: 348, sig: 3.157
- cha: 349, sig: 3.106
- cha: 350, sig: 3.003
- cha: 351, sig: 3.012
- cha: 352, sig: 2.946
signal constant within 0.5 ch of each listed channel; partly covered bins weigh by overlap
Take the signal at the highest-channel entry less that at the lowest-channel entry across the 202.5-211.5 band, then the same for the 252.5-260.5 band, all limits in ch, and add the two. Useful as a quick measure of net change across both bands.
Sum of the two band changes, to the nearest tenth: -0.3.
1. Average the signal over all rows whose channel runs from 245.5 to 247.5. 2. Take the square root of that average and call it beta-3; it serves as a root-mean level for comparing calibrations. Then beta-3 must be 1.46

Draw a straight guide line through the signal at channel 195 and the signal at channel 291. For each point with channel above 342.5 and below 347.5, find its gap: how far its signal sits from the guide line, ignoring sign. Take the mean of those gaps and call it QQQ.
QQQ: 0.3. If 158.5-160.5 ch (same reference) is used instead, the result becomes 0.5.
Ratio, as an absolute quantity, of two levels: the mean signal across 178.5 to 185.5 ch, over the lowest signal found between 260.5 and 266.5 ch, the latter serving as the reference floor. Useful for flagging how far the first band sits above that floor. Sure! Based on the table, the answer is 0.97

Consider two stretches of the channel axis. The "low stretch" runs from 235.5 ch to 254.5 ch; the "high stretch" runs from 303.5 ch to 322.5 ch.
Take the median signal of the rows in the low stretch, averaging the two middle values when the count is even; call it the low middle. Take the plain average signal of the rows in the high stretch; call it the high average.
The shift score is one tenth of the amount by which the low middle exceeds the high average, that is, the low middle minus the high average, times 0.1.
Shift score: -0.061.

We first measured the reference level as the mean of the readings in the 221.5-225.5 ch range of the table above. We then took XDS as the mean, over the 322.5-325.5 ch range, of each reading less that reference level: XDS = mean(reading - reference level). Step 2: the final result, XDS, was 1.01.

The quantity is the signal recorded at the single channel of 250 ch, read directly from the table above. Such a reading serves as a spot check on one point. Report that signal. 2.087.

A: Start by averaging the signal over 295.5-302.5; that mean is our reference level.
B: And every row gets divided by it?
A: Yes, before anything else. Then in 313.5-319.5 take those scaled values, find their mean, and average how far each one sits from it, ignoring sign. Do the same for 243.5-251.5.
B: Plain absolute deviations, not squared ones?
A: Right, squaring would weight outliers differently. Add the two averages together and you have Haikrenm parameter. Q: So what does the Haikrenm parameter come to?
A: 0.078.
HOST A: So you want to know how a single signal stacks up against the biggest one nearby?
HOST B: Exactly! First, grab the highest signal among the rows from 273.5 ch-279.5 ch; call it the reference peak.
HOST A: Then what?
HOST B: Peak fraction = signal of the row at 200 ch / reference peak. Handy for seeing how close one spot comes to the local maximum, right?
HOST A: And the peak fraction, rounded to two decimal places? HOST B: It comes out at 0.85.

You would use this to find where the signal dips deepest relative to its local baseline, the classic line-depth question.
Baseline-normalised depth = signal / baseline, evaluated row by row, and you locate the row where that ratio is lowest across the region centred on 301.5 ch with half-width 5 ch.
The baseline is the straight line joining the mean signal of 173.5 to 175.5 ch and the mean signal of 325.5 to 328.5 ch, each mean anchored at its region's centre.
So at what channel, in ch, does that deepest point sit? 298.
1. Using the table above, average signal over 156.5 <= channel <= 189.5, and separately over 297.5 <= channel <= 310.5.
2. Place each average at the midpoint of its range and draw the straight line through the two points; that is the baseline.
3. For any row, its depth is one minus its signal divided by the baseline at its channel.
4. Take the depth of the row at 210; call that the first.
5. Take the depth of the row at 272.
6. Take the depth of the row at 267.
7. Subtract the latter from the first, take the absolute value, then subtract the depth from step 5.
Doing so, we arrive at -0.23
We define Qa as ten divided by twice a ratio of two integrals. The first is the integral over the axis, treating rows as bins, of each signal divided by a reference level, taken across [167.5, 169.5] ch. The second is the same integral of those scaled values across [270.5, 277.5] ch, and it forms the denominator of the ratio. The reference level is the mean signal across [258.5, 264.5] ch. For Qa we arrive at 22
